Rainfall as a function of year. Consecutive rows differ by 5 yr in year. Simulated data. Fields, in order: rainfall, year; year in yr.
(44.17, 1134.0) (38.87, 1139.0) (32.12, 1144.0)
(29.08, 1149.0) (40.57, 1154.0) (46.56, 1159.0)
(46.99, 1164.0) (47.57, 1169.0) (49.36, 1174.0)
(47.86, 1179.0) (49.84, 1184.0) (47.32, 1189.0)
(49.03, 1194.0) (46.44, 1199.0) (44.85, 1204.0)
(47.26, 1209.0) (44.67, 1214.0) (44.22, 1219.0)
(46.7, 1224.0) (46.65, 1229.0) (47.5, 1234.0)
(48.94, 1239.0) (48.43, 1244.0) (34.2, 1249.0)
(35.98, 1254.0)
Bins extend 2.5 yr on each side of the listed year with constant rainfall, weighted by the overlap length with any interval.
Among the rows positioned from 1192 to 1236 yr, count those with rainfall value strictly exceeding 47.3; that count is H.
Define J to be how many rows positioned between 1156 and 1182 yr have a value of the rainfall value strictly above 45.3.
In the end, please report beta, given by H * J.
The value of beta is 10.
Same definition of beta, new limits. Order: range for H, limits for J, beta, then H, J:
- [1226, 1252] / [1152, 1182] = 15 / 3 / 5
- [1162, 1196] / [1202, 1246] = 36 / 6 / 6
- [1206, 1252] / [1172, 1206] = 18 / 3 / 6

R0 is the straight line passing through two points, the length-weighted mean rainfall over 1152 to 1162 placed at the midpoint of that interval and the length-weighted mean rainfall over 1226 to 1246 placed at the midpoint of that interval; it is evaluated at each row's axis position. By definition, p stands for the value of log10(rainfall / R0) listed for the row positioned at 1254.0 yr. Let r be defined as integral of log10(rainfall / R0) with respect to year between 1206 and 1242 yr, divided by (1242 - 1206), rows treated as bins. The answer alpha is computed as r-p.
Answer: 0.13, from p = -0.132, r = -0.006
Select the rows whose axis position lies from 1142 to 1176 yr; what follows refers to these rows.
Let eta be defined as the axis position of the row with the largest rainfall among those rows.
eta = 1174.0 yr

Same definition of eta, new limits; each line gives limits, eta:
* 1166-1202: 1184.0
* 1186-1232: 1194.0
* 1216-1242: 1239.0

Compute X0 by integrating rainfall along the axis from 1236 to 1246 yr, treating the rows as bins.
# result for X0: 486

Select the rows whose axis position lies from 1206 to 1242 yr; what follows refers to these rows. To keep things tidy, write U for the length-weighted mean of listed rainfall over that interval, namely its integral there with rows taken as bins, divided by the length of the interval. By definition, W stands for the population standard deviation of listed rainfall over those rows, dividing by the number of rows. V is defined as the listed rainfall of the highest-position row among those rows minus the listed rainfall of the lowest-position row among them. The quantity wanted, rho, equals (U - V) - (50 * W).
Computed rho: -31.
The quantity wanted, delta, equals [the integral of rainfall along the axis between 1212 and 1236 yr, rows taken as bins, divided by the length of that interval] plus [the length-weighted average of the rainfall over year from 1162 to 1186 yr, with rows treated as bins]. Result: 94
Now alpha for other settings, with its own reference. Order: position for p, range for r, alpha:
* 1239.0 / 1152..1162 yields -0.01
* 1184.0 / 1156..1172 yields -0.02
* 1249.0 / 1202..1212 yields 0.15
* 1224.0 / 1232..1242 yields 0.01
